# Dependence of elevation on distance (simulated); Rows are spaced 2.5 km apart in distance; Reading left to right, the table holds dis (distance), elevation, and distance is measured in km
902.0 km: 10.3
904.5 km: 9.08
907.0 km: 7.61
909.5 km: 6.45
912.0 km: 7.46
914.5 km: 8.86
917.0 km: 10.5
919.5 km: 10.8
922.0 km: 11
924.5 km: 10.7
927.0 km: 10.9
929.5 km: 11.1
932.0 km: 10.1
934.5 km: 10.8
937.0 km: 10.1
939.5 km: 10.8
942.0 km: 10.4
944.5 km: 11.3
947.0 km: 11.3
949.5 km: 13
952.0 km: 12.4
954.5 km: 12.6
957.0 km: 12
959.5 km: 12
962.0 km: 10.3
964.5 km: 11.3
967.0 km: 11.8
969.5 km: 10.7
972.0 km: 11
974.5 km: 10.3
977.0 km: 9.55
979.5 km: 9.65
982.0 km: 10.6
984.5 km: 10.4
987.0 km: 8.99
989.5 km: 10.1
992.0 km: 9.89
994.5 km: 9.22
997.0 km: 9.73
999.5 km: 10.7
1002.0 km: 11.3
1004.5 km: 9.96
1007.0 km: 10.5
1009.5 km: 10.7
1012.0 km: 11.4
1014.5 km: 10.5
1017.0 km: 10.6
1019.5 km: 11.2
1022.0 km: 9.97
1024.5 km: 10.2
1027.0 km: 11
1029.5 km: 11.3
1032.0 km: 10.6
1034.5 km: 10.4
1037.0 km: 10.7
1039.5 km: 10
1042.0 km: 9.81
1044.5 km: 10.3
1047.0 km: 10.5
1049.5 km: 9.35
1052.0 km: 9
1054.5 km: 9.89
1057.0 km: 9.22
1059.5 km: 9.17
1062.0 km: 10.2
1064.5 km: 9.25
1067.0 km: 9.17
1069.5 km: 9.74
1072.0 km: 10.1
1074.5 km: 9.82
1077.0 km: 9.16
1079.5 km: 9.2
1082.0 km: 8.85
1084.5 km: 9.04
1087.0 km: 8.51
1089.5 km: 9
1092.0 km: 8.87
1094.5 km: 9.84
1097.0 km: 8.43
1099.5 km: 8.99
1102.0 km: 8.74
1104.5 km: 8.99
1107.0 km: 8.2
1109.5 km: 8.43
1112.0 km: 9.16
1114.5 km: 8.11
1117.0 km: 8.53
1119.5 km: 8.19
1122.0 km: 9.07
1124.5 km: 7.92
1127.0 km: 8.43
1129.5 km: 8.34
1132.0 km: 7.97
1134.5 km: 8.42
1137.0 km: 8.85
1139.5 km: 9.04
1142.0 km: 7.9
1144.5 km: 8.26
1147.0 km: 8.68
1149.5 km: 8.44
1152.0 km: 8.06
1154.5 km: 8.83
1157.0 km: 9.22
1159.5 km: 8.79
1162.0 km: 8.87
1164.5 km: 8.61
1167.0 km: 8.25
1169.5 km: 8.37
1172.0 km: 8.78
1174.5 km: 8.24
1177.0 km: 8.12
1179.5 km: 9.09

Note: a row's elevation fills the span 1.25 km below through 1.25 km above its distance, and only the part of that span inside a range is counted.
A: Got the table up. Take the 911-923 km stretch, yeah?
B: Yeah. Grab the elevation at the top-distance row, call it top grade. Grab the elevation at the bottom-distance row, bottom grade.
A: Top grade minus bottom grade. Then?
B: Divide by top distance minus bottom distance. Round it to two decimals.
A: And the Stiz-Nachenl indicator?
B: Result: 0.35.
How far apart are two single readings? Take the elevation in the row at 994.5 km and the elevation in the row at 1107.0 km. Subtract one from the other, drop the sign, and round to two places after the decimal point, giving 1.02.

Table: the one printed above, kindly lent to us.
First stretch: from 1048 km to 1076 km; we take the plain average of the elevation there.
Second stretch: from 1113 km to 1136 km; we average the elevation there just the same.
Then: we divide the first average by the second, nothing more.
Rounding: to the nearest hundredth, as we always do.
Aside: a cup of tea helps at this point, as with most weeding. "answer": 1.14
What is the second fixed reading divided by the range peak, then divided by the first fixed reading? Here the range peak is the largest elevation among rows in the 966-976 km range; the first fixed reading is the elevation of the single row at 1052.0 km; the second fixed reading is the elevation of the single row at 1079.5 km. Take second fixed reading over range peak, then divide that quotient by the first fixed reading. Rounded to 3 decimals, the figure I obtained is 0.087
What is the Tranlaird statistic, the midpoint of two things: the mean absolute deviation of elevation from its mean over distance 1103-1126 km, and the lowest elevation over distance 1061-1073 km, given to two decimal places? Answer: 4.77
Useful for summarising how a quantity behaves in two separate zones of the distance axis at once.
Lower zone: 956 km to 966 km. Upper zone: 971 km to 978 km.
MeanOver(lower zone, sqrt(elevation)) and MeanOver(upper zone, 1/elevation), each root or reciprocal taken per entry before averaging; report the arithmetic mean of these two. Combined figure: 1.74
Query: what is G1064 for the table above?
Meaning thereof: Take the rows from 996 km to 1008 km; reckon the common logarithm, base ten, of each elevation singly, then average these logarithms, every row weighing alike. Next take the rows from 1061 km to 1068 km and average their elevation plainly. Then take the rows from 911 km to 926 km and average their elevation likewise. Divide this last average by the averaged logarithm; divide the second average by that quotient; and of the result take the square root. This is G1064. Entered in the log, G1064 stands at 0.99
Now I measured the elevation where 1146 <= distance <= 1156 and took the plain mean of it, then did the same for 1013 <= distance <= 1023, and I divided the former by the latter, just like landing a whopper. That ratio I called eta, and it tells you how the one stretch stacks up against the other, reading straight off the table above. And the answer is 0.80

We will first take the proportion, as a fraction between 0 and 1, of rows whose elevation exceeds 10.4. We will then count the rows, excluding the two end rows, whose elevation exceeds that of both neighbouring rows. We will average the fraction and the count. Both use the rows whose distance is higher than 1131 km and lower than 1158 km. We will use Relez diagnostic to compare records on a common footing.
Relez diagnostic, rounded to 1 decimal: 1.0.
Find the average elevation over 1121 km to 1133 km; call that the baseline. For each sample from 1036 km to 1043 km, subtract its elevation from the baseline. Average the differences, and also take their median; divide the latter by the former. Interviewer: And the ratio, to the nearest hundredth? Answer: 0.91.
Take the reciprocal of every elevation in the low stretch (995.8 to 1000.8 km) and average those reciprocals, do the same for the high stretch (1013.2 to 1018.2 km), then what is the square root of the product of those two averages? 0.096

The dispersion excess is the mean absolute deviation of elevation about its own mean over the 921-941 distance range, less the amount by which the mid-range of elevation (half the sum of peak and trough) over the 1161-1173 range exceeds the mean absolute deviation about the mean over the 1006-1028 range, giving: -7.91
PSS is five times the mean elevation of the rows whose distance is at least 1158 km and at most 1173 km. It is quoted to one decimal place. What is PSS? 43.1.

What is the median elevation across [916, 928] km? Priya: 10.8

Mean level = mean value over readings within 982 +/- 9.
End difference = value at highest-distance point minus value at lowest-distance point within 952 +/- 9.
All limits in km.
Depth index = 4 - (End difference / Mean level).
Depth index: 3.93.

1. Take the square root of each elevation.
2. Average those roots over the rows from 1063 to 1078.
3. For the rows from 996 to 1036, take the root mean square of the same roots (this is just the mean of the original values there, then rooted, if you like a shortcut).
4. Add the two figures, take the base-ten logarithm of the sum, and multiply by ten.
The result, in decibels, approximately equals 8.03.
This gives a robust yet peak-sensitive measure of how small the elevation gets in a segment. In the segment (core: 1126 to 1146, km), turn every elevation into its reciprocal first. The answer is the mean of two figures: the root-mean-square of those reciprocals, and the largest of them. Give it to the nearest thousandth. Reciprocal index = 0.123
